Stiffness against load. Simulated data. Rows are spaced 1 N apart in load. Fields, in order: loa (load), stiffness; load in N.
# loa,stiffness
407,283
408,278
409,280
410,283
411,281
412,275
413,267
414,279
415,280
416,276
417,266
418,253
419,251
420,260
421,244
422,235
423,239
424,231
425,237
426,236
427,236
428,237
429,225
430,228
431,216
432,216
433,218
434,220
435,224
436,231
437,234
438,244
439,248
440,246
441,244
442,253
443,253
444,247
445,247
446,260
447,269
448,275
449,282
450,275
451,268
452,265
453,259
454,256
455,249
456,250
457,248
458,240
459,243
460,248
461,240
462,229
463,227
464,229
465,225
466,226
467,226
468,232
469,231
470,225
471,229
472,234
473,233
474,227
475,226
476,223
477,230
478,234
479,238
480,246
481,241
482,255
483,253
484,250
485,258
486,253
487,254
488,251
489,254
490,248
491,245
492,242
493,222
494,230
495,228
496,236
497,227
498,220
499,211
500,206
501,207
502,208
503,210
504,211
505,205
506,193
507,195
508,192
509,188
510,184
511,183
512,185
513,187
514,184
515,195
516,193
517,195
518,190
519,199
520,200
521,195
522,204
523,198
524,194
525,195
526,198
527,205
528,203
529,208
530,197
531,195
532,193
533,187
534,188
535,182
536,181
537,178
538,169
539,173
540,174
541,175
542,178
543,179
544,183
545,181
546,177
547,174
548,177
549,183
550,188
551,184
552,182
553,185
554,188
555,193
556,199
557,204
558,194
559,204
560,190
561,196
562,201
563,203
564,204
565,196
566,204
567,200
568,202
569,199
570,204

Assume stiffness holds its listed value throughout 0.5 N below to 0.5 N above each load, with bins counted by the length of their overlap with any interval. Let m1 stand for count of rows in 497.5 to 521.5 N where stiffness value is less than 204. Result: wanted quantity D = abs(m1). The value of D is 16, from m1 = 16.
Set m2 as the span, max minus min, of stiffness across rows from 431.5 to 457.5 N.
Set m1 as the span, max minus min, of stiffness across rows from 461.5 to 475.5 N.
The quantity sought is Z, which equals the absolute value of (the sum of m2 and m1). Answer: 75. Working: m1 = 9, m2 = 66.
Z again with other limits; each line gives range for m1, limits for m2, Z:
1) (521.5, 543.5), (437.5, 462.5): 92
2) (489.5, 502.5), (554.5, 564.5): 56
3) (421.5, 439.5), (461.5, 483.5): 64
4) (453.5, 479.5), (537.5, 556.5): 63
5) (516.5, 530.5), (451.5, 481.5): 60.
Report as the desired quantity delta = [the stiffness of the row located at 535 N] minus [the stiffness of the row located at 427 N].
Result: -54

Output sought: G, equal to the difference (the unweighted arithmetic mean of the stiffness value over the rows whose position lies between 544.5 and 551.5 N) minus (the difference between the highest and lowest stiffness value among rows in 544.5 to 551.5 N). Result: 167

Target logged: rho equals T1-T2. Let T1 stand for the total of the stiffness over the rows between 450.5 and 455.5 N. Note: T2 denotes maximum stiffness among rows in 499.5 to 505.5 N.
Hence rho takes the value 1086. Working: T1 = 1297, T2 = 211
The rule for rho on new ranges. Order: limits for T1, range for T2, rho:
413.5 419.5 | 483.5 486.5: 1347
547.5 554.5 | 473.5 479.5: 1049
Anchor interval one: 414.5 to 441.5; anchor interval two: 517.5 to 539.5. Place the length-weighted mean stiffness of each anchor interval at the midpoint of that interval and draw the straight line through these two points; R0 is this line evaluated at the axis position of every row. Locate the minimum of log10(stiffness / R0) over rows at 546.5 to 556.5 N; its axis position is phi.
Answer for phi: 547 N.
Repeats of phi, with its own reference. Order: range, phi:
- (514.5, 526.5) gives 518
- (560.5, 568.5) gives 561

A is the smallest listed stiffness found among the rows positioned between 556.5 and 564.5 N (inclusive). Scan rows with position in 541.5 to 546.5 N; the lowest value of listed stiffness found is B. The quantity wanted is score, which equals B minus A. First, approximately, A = 190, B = 177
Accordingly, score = -13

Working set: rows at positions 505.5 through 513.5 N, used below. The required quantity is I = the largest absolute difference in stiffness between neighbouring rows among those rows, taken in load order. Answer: 4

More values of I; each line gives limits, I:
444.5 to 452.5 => 13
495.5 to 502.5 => 9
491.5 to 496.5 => 20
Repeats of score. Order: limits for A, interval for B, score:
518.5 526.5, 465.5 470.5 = 31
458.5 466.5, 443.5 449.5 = 22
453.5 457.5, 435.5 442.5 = -17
